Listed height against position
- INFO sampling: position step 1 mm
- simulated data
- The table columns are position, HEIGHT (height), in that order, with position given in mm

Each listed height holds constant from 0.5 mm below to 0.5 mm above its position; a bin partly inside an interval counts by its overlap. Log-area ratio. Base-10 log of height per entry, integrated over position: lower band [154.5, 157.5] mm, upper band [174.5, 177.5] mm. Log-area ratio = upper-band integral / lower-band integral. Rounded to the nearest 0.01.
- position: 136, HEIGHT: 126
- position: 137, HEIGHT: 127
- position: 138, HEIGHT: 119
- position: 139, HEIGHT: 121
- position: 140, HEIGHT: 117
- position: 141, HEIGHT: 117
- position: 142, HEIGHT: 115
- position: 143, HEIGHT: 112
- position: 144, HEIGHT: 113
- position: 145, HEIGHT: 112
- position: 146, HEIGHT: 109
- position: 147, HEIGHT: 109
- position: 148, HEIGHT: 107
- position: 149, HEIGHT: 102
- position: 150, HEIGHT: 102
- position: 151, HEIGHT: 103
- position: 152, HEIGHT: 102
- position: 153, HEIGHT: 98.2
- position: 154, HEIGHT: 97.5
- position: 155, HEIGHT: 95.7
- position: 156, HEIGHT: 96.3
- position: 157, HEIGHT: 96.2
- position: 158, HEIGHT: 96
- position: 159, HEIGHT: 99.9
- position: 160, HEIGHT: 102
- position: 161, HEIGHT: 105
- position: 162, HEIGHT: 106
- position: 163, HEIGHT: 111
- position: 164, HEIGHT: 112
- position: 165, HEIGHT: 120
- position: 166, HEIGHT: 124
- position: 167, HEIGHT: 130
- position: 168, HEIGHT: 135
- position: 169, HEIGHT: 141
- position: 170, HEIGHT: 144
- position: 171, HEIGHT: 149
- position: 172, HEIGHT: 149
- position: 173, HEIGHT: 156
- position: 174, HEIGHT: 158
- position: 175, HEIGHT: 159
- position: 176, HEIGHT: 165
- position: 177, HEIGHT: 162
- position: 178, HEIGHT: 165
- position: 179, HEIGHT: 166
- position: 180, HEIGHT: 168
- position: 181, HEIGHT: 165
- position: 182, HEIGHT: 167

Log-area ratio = 1.11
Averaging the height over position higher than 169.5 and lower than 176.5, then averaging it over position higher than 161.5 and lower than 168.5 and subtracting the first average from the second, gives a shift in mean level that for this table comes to -35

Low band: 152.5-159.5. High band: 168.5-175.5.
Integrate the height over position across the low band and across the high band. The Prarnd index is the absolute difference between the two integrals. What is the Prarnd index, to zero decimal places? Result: 376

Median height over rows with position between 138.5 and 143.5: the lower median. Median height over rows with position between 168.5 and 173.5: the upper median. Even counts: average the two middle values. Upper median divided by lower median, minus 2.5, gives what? -1.23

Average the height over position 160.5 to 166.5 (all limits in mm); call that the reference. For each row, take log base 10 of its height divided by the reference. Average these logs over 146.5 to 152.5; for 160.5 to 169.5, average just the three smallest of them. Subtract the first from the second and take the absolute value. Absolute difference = 0.013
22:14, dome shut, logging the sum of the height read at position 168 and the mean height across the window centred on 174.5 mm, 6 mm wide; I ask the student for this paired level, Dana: 293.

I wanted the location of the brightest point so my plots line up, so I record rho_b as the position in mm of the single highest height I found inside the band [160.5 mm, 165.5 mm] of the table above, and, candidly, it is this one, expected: 165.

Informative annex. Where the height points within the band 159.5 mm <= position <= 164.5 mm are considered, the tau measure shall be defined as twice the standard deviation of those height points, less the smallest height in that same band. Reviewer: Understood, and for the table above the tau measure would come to -94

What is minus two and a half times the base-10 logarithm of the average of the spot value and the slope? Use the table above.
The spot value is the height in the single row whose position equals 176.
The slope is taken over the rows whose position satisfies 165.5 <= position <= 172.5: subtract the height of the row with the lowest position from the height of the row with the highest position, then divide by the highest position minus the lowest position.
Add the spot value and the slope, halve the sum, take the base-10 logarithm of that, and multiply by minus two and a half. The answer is -4.82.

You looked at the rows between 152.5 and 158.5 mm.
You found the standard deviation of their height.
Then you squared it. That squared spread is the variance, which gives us 1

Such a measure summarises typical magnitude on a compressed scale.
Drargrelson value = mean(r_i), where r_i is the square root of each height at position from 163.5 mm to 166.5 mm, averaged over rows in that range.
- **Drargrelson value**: 10.9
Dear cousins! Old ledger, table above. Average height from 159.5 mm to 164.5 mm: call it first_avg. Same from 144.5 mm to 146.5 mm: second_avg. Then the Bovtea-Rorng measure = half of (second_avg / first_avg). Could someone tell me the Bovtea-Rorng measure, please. 0.52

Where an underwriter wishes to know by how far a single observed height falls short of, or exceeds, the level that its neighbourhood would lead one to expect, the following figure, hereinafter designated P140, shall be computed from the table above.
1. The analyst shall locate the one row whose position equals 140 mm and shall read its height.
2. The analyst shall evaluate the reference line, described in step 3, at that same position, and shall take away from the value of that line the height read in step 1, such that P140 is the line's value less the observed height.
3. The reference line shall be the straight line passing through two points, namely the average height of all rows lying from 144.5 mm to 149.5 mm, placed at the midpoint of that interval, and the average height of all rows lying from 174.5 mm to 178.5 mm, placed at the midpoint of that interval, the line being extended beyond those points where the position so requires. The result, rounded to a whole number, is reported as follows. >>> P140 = -22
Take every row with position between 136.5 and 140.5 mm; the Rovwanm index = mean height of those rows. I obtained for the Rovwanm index 121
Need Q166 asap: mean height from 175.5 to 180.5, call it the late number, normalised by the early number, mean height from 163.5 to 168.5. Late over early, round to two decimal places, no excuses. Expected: 1.33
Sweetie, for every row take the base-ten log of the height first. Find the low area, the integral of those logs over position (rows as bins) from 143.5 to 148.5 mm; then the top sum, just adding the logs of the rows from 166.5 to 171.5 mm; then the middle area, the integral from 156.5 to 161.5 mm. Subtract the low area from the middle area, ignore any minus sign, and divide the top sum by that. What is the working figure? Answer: 51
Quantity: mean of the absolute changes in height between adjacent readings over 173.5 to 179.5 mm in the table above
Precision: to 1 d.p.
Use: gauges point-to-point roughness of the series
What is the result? 2.8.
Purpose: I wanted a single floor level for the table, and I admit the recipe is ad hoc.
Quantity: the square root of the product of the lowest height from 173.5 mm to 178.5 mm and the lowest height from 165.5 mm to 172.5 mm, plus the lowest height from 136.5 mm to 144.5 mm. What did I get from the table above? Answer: 252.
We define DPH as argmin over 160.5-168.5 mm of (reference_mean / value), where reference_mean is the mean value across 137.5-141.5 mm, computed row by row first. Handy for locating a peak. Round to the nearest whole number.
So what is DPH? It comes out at 168 mm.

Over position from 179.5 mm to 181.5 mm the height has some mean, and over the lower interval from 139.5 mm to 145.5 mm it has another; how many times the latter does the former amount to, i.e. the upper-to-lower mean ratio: 1.5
